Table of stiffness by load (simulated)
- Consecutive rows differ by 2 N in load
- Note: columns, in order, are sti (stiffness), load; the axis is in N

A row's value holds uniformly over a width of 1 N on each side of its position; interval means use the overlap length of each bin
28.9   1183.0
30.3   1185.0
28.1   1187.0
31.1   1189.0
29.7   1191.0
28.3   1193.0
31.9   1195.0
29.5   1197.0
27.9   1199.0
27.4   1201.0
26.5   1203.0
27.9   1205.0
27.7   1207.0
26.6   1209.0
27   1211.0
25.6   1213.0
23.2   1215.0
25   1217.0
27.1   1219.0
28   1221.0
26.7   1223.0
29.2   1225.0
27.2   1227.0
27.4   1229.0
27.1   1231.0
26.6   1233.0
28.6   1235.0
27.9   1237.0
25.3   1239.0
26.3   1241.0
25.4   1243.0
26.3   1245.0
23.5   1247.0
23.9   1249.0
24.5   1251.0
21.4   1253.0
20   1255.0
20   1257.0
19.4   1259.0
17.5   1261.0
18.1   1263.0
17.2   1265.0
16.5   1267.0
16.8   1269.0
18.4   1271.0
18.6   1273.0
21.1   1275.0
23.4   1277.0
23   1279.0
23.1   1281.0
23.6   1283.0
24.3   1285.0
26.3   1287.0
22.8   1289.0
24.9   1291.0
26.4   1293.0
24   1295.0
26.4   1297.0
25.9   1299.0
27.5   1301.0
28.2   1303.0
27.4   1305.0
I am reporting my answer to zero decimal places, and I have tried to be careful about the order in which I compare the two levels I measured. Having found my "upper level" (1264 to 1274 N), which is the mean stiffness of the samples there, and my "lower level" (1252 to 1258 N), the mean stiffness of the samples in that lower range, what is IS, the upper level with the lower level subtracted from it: -3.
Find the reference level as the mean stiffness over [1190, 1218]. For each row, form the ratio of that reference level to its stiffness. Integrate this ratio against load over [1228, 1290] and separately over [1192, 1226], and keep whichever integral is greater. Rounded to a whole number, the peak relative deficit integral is 77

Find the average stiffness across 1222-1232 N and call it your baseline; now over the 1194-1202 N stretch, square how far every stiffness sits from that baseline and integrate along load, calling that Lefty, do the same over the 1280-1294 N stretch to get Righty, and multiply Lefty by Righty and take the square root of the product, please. 85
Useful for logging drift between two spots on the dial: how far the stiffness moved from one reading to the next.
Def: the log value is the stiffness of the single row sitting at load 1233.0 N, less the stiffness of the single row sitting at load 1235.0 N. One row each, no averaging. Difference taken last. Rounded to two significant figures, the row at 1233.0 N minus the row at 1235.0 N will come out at -2.0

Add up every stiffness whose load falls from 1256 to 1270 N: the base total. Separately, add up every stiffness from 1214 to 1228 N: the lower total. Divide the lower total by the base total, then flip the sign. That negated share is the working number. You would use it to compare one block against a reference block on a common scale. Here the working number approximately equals -1.5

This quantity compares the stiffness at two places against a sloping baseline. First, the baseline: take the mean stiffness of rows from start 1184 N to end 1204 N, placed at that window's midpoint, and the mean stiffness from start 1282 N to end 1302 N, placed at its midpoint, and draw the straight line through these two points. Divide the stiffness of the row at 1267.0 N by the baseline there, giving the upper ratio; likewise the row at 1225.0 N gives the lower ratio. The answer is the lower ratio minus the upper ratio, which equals 0.42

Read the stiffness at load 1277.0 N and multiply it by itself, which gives 548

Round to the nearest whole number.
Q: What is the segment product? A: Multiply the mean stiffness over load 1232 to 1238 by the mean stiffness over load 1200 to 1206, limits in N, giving 755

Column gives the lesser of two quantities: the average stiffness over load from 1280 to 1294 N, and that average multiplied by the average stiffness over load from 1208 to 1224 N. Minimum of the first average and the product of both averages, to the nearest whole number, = 24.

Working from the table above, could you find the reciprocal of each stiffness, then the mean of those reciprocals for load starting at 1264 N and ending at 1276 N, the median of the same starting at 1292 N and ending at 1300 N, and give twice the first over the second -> 2.91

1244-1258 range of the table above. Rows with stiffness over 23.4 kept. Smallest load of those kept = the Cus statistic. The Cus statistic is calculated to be 1245.0 N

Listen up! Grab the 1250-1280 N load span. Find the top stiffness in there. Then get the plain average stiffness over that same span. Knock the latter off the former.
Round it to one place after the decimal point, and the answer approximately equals 4.8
